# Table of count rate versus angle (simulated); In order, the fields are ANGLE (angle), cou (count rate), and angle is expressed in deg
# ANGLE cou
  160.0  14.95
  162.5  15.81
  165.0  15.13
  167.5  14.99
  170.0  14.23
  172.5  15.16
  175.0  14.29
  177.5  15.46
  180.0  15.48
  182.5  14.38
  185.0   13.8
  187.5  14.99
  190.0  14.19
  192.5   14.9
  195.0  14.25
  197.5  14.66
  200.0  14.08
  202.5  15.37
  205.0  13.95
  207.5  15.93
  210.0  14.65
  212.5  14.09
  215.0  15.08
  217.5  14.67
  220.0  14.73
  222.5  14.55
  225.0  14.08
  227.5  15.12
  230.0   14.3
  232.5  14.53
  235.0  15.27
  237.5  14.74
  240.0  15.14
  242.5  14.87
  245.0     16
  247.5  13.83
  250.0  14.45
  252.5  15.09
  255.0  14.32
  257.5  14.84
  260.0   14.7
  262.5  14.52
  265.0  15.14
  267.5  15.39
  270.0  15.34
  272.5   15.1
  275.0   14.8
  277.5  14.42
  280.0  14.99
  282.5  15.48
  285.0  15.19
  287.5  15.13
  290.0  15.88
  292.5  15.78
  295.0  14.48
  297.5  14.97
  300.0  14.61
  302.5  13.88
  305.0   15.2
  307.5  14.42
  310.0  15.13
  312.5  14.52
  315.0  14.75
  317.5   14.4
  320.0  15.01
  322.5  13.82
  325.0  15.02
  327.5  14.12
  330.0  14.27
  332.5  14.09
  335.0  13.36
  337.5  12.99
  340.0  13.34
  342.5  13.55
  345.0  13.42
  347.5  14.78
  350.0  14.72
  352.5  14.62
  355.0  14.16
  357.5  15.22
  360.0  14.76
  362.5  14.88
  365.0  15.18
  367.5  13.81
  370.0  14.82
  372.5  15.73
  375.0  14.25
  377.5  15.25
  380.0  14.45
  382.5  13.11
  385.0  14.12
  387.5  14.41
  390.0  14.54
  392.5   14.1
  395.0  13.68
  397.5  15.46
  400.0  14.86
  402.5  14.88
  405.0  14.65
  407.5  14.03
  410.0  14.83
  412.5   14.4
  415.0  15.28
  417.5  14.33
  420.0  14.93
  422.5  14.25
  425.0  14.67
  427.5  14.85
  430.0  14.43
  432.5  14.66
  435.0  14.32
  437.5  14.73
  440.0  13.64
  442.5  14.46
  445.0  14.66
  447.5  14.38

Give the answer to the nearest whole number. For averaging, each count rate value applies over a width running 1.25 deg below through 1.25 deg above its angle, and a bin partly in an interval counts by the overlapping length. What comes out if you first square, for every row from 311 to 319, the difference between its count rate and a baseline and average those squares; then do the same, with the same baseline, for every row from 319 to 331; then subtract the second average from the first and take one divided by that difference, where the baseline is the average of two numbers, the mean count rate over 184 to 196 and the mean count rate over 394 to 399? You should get -5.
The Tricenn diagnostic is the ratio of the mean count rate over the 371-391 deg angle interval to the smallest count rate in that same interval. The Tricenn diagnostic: 1.10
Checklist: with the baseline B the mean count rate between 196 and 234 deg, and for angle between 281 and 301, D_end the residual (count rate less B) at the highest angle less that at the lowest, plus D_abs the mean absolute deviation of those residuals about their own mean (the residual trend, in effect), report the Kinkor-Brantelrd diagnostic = -0.5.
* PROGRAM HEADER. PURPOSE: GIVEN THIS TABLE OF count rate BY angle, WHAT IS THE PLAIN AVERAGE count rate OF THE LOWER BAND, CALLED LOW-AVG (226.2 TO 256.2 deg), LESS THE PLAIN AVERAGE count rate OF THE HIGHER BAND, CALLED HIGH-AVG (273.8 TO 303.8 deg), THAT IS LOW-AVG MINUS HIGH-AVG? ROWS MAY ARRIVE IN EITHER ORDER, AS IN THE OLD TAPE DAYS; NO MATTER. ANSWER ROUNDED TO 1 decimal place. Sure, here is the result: -0.2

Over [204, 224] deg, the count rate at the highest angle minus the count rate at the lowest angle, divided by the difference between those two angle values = 0.034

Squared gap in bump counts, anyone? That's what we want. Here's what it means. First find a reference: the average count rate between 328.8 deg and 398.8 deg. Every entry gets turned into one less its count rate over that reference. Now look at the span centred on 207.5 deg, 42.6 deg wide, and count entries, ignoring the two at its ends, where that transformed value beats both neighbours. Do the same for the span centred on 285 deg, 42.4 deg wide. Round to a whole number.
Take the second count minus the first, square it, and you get 9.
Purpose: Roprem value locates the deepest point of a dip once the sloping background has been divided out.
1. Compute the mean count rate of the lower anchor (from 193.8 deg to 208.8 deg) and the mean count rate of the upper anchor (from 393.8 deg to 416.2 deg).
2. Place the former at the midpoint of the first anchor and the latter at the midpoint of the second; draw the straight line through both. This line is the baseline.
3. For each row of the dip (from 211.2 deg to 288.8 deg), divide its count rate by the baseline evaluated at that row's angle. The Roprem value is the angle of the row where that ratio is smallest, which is 247.5 deg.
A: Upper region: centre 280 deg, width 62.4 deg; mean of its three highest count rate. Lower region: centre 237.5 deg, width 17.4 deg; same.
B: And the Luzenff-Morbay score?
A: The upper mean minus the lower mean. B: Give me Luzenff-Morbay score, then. 0.24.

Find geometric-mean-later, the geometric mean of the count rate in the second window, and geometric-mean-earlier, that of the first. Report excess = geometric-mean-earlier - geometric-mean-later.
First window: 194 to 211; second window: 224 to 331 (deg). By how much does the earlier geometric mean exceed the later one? -0.12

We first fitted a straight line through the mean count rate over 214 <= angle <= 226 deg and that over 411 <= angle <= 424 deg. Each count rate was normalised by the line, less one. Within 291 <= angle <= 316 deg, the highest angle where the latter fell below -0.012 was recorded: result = 307.5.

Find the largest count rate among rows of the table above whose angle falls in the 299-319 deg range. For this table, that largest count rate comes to 15.2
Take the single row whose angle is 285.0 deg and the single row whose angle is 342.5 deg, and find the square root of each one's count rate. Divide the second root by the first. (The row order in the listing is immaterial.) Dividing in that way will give 0.944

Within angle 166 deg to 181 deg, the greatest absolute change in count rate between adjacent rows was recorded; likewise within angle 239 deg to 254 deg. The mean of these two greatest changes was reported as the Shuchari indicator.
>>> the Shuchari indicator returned 1.67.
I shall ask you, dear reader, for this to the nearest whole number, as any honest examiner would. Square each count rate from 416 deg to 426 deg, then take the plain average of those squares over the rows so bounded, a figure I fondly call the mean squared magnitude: 212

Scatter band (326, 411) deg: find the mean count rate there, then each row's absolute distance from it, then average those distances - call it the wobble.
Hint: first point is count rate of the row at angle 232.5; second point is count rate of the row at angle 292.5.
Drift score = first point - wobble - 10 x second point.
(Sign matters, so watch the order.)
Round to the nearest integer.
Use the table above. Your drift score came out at -144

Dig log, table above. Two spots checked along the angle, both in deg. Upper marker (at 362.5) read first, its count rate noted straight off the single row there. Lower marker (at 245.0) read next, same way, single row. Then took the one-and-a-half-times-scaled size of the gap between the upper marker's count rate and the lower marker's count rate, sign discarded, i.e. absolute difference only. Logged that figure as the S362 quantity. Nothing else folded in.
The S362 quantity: 1.68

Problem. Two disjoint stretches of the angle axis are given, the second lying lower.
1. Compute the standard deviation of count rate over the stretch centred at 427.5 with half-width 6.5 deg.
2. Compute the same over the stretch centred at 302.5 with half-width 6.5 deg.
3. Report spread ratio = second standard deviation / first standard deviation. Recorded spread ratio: 2.2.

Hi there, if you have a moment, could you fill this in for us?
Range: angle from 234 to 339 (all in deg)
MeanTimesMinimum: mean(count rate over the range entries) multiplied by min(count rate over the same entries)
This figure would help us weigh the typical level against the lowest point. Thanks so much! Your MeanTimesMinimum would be 192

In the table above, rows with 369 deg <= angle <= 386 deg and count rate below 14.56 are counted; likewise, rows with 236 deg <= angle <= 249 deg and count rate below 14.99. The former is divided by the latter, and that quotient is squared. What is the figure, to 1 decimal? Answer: 1.8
